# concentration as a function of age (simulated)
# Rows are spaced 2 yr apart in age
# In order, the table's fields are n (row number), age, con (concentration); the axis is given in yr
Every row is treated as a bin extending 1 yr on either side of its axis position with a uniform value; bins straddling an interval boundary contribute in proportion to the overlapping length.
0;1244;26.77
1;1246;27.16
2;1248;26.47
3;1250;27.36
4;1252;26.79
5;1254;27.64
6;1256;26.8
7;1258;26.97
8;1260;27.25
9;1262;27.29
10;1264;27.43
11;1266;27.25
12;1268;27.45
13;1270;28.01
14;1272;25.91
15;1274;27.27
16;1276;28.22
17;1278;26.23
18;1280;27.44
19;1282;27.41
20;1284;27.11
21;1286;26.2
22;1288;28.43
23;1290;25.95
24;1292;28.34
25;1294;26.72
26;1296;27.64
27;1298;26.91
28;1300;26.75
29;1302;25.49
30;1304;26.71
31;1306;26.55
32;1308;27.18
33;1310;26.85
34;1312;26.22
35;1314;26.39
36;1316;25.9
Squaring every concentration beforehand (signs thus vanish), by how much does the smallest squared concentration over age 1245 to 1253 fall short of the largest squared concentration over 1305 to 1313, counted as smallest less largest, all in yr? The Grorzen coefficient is -38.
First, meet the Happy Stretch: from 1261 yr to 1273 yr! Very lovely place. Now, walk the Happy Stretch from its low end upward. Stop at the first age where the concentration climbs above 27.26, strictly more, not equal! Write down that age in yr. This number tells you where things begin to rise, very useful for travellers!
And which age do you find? 1262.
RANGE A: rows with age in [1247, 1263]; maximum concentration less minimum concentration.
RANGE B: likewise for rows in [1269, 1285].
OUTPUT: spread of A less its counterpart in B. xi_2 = -1.1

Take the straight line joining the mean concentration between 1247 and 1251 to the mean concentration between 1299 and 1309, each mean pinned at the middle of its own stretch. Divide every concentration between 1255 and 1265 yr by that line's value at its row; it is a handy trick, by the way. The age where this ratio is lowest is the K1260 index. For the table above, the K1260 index 1256 yr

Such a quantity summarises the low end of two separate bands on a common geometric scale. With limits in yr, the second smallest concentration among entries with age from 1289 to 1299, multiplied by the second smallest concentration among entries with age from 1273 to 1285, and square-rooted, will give 26.9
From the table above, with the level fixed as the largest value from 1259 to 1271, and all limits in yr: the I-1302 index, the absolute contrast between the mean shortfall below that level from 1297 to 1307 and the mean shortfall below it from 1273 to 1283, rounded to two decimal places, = 0.83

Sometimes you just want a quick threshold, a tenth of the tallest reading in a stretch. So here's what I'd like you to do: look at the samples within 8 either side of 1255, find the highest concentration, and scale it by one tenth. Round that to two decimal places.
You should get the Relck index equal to 2.76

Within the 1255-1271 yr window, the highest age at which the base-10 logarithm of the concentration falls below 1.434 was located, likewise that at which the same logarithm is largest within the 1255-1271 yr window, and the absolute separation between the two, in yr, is 12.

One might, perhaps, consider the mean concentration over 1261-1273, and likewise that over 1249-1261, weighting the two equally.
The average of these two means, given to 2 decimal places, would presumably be 27.18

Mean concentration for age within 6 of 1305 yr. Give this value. 26.6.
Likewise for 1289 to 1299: 27.1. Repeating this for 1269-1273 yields 27.0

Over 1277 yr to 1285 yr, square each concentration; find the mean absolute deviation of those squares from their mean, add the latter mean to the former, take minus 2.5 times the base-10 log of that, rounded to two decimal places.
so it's -7.19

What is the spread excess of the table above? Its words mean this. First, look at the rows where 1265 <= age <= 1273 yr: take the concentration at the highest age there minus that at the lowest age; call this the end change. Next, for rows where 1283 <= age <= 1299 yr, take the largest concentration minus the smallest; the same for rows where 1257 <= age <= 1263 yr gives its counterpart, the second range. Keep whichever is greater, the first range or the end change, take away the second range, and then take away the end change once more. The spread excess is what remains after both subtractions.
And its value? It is 3.5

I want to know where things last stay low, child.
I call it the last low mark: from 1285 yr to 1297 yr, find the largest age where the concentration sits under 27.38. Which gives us 1294 yr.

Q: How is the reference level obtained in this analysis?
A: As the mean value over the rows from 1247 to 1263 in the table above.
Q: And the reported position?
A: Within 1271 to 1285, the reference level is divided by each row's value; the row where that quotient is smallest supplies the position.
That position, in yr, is 1276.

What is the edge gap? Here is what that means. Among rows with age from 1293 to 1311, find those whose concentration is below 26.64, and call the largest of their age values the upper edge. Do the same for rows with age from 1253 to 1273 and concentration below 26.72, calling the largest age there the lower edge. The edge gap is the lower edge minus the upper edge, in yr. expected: -34 yr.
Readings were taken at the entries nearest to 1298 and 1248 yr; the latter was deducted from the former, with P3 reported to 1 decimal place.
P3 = 0.4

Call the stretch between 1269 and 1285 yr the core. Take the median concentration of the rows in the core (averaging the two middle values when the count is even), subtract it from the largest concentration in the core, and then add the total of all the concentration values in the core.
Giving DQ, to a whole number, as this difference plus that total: 218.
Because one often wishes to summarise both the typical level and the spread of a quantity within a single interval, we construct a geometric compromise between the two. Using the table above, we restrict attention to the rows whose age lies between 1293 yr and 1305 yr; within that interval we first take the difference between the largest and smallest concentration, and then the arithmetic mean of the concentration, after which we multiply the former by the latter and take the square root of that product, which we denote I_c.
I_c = 7.6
